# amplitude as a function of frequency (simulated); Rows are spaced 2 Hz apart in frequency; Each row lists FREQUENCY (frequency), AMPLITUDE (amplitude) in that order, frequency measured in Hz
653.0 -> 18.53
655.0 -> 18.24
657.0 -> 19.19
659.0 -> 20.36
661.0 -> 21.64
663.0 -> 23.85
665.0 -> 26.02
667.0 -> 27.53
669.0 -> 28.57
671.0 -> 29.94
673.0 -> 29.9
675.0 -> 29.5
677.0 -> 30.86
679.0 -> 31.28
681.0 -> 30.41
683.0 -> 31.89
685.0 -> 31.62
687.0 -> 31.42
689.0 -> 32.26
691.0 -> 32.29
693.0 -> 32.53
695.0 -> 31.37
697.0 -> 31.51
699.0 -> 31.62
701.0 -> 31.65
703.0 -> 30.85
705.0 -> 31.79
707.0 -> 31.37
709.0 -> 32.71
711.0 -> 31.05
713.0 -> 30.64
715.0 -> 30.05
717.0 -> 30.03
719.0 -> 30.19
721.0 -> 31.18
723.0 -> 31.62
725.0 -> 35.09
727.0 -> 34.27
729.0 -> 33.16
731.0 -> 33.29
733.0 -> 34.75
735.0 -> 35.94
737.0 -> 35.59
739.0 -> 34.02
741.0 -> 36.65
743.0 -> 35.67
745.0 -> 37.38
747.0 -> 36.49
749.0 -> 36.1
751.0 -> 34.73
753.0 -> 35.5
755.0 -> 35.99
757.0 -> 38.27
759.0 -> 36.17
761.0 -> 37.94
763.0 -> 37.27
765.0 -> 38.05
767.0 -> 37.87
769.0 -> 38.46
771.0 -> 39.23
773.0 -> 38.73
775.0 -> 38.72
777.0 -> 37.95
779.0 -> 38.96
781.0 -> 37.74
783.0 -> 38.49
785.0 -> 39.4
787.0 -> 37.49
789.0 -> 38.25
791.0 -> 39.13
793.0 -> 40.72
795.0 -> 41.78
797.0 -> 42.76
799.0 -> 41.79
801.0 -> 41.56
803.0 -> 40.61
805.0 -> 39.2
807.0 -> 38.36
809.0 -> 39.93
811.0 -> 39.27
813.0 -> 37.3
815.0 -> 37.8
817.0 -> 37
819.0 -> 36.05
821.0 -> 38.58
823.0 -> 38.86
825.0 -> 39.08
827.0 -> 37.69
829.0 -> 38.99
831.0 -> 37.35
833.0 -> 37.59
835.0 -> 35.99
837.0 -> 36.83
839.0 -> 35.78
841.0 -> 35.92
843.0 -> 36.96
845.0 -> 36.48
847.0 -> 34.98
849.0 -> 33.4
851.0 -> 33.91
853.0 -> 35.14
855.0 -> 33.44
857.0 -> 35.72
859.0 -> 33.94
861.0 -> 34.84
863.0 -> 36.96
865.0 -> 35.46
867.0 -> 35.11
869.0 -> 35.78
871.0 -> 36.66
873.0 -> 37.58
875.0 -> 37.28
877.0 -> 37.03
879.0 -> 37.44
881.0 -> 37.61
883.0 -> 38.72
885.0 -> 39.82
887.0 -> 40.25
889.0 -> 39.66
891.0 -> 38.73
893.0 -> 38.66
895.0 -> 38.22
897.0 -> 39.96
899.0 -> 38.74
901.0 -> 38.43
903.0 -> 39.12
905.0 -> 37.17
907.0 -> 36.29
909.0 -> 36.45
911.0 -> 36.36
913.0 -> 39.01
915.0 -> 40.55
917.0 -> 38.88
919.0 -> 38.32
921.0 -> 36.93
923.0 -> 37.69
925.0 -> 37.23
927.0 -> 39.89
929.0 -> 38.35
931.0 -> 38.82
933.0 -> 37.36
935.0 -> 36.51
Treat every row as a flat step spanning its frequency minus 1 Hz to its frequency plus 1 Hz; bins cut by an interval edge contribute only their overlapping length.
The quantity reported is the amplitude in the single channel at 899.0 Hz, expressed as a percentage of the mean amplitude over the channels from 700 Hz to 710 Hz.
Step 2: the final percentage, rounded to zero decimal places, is 122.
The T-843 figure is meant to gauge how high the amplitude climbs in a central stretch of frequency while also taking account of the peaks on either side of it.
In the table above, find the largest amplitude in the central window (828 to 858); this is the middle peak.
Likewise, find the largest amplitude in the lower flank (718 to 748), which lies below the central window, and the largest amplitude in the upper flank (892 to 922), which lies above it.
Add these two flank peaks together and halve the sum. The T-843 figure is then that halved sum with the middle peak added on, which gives 78.0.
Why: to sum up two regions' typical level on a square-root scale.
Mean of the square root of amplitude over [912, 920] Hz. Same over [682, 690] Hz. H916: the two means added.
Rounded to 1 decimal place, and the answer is 11.9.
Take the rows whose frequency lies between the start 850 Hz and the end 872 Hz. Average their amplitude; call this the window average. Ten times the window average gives 352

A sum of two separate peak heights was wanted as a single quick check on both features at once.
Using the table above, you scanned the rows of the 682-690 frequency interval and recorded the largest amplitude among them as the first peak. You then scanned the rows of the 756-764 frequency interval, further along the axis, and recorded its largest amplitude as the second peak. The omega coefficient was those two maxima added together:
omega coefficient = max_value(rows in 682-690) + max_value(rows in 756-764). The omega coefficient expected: 70.5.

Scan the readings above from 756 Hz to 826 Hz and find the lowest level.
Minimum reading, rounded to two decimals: 36.05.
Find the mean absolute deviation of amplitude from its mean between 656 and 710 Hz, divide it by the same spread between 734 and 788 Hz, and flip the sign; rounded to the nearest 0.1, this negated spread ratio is -2.3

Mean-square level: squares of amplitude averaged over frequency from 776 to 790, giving 1469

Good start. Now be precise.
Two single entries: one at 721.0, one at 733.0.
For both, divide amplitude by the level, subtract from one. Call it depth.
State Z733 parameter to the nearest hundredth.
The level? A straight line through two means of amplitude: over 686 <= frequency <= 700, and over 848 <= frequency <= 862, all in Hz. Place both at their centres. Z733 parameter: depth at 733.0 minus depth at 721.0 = -0.10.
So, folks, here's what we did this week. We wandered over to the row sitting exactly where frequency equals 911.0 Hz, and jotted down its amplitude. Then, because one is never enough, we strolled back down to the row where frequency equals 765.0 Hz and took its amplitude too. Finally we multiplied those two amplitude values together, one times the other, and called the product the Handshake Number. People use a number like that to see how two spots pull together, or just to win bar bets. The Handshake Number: 1383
